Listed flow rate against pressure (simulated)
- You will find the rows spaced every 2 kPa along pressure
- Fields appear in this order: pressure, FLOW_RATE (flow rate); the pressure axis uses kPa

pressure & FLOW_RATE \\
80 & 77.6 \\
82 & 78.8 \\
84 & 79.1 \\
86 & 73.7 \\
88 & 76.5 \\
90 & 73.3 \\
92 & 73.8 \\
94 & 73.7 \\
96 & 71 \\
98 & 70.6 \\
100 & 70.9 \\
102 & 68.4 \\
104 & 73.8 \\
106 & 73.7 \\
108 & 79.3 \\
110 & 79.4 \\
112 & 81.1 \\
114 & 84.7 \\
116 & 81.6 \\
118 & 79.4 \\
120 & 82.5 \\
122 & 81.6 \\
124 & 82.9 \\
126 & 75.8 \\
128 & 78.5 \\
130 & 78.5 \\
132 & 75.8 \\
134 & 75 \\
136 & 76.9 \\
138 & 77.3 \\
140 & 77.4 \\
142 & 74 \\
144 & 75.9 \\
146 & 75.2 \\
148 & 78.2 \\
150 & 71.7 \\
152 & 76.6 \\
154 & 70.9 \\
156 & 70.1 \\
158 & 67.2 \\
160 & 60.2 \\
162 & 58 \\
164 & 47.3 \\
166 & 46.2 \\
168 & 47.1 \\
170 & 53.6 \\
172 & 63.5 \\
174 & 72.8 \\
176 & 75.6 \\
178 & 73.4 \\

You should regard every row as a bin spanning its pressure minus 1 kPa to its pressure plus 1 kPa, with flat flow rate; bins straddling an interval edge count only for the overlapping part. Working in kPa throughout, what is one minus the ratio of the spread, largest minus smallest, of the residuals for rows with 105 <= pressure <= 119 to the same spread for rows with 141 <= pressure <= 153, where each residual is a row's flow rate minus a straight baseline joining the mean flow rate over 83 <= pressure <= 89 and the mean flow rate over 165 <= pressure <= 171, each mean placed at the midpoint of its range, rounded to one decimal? -1.2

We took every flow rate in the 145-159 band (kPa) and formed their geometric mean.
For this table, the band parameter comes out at 72.8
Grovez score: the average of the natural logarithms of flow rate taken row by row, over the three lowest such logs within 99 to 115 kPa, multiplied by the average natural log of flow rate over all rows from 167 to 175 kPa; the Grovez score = 17.34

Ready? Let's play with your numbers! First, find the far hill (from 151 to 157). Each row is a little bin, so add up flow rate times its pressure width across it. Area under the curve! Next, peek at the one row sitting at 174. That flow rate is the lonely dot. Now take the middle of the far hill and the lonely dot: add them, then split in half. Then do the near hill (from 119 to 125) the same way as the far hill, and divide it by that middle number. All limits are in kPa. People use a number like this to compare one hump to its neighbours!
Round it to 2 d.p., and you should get 1.94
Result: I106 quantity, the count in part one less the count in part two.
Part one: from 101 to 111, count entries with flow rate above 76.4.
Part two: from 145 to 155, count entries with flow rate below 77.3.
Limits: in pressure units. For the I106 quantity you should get -2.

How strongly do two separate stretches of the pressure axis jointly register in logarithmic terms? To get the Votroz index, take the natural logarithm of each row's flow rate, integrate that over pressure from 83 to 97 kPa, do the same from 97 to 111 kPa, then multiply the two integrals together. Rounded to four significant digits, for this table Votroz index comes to 3631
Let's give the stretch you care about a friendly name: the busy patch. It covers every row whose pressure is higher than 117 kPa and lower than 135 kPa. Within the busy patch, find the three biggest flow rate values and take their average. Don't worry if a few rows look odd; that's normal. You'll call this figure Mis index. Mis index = 82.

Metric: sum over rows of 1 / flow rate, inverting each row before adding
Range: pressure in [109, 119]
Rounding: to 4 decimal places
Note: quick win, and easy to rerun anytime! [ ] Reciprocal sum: 0.0616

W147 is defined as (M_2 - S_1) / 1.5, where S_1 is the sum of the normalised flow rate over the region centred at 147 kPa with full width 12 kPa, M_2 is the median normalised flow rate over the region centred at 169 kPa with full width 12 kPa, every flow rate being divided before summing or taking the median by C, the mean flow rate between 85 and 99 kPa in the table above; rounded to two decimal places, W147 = -3.65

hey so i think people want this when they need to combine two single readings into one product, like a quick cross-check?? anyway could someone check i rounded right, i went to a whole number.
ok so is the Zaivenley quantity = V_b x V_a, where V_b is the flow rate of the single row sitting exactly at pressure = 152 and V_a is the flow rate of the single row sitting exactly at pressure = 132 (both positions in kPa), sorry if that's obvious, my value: 5806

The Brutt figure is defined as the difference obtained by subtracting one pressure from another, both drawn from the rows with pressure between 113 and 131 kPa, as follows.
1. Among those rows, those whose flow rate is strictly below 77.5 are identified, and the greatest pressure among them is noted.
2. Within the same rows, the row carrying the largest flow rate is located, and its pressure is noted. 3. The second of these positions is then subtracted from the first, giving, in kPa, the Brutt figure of 12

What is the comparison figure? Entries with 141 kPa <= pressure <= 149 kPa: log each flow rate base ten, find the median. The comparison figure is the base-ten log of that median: 0.274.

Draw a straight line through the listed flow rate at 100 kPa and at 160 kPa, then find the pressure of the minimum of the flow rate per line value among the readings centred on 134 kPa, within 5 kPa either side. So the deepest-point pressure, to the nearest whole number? 134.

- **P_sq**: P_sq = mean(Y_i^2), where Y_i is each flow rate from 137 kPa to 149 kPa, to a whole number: 5829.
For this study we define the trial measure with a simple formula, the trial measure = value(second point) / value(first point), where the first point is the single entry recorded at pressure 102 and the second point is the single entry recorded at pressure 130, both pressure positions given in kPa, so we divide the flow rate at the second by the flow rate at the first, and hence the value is 1.15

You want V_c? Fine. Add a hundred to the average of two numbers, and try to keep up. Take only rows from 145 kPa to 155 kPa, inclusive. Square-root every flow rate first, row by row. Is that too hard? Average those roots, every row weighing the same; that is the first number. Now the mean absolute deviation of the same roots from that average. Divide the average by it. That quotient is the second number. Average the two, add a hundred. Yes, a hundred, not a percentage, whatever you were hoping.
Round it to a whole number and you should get 133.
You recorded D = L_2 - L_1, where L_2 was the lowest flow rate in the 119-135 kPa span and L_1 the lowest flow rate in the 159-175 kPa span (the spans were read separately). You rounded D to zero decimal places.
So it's 29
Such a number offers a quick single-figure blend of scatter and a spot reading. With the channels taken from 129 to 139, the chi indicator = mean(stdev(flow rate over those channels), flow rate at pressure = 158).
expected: 34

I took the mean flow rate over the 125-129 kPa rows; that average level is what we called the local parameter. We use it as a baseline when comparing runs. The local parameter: 77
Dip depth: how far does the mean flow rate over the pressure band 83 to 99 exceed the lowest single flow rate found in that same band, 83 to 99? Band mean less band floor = 3.4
